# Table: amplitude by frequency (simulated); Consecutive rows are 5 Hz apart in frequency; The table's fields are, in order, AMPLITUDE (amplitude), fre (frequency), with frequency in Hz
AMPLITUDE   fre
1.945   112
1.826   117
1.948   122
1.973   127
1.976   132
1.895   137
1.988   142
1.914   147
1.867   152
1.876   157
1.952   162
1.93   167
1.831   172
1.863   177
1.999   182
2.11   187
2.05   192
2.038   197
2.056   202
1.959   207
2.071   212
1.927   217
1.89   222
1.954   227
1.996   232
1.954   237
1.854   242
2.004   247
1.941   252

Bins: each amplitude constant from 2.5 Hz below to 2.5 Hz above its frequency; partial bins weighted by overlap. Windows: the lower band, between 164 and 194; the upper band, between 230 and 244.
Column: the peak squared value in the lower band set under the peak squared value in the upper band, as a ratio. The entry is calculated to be 0.89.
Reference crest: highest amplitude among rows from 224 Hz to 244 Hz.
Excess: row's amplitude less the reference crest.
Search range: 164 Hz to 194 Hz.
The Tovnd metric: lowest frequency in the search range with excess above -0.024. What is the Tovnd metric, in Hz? 182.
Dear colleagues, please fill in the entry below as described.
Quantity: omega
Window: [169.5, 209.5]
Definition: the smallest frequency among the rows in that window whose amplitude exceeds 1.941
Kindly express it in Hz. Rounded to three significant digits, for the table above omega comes 182 Hz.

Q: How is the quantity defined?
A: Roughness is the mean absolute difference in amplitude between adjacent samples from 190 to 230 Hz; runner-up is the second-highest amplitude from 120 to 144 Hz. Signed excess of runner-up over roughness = 1.907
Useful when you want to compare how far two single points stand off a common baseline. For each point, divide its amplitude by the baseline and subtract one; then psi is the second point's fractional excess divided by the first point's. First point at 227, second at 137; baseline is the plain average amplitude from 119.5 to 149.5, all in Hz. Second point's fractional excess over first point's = -10.8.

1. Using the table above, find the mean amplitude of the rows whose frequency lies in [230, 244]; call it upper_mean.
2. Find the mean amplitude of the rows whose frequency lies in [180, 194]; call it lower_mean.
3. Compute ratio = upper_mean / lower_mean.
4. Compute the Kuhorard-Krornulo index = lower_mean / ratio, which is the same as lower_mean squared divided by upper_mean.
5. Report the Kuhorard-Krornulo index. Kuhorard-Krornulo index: 2.18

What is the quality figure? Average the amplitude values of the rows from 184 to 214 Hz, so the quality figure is 2.05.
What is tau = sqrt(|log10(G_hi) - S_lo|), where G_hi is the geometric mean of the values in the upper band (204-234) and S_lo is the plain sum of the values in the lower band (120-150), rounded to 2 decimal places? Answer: 3.38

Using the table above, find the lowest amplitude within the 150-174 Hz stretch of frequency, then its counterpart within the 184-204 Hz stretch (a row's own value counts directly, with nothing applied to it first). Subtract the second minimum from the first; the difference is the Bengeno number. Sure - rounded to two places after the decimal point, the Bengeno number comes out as -0.21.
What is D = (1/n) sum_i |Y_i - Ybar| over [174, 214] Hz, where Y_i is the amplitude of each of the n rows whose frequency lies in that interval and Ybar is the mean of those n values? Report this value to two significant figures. 0.058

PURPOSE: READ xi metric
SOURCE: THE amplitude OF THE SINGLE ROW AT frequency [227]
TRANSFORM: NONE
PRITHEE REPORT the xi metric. 1.954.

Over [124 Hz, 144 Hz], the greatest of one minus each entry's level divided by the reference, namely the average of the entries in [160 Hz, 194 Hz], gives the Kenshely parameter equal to 0.034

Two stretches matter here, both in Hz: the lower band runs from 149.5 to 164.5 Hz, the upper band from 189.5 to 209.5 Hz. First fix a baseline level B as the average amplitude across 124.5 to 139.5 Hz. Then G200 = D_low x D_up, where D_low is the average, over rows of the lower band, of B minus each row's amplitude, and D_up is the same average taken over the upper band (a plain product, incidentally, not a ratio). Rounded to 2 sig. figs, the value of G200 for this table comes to -0.0039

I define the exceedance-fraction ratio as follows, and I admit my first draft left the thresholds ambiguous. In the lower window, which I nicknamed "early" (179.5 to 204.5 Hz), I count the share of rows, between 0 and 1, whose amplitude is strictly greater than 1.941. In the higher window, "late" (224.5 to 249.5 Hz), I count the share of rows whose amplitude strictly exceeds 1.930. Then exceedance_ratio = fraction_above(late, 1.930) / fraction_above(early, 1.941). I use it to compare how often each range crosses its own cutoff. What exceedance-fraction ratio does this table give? 0.80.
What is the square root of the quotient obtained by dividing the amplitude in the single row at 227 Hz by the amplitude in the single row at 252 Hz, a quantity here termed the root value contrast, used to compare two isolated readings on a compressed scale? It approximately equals 1.00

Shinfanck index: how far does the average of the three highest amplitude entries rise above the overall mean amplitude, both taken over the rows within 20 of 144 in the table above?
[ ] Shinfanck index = 0.049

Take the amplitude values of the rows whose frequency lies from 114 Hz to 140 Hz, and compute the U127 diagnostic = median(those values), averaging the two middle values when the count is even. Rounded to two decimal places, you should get 1.95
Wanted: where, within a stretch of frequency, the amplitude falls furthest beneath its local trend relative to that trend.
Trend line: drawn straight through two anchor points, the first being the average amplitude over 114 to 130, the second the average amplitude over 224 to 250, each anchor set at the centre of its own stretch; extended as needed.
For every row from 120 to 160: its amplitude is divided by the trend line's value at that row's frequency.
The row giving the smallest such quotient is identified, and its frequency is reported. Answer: 152 Hz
